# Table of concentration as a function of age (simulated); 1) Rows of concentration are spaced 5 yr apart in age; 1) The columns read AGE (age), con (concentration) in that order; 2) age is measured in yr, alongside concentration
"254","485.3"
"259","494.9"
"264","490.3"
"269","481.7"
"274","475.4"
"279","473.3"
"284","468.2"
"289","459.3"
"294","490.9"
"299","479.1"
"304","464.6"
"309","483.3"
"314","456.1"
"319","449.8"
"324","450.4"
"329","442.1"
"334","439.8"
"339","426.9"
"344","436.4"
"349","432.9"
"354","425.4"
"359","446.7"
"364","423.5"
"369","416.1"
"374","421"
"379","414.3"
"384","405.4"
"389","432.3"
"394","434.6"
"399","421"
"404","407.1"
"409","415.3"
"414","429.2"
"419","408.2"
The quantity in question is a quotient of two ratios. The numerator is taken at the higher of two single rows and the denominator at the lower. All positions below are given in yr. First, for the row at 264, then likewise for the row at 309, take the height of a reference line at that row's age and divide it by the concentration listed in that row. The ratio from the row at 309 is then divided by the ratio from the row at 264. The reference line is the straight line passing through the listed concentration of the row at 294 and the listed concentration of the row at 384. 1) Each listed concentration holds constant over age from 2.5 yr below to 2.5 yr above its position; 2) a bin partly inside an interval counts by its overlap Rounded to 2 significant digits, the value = 0.93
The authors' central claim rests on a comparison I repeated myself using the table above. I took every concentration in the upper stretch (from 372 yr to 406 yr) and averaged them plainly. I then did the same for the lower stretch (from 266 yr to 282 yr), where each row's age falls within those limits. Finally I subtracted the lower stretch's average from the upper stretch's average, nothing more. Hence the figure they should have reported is -57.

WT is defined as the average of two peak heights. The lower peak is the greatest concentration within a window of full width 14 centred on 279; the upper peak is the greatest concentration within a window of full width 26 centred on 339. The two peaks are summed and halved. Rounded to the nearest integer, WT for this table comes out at 459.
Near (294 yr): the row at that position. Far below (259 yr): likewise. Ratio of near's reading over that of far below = 0.99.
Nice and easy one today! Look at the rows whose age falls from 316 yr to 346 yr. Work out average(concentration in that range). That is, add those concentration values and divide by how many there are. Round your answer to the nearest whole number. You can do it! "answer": 441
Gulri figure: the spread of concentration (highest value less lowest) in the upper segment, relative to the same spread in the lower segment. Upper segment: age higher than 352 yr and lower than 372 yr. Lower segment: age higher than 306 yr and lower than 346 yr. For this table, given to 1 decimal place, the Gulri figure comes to 0.5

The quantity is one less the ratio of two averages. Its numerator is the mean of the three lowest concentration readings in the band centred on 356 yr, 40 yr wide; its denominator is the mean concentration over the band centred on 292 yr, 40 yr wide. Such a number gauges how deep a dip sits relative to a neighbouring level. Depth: 0.114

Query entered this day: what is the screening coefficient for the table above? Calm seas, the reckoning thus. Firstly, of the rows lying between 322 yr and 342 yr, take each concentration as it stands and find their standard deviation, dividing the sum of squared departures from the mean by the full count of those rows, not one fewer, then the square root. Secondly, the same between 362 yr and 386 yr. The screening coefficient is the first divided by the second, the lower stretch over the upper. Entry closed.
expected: 1.3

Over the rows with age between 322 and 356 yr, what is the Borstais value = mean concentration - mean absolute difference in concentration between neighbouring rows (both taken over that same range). 429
